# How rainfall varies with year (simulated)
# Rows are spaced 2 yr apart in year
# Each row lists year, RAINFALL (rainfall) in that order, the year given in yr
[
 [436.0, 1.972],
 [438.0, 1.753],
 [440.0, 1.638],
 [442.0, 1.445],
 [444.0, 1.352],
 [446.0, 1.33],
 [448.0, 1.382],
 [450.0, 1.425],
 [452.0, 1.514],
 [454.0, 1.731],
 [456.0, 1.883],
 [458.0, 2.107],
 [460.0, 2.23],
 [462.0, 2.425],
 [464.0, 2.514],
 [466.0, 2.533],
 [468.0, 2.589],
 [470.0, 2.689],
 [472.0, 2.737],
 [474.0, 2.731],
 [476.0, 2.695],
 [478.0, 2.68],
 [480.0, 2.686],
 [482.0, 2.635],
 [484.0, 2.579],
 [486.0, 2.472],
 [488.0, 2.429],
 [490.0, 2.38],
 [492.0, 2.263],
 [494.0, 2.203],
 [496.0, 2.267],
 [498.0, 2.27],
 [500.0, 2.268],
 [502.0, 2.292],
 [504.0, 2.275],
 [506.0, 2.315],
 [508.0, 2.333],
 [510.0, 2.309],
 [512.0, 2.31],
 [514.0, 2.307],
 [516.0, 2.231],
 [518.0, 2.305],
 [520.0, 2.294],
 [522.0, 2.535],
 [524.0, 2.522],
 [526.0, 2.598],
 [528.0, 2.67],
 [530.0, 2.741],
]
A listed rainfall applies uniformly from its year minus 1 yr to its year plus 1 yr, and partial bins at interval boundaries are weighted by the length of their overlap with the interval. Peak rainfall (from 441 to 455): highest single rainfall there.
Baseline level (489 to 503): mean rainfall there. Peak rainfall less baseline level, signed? -0.55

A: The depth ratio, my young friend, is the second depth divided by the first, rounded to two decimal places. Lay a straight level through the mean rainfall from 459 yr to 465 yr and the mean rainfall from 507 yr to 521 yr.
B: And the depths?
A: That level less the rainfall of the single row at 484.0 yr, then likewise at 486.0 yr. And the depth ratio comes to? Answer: 0.55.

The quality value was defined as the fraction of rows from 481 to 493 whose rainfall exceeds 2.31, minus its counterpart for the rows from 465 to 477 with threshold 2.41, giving -0.2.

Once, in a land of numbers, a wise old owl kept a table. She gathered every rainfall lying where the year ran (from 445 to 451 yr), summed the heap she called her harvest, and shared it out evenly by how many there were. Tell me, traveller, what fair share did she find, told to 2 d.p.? 1.38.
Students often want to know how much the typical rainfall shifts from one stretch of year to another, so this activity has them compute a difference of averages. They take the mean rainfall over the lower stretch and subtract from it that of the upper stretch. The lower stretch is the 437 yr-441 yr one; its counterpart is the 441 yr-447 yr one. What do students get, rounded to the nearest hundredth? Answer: 0.32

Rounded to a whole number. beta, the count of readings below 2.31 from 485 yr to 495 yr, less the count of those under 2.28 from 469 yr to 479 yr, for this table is 2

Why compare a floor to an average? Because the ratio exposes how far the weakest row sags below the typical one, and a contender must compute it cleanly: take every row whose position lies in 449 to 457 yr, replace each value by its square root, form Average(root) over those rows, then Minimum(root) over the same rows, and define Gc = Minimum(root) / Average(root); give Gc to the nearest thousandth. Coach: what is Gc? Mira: 0.934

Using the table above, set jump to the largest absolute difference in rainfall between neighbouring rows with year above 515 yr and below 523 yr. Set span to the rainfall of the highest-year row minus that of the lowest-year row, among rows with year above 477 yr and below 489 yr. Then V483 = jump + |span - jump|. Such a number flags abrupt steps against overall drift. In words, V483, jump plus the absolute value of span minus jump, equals 0.73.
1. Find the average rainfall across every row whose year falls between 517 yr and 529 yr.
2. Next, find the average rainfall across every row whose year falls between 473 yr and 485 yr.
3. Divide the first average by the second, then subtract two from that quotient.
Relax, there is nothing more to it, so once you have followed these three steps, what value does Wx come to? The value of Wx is -1.07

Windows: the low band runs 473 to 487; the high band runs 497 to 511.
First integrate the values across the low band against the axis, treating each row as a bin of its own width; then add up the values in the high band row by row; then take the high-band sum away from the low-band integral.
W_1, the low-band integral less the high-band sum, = 21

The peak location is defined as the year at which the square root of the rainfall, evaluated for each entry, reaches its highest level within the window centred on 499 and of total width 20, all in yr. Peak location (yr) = 490.0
